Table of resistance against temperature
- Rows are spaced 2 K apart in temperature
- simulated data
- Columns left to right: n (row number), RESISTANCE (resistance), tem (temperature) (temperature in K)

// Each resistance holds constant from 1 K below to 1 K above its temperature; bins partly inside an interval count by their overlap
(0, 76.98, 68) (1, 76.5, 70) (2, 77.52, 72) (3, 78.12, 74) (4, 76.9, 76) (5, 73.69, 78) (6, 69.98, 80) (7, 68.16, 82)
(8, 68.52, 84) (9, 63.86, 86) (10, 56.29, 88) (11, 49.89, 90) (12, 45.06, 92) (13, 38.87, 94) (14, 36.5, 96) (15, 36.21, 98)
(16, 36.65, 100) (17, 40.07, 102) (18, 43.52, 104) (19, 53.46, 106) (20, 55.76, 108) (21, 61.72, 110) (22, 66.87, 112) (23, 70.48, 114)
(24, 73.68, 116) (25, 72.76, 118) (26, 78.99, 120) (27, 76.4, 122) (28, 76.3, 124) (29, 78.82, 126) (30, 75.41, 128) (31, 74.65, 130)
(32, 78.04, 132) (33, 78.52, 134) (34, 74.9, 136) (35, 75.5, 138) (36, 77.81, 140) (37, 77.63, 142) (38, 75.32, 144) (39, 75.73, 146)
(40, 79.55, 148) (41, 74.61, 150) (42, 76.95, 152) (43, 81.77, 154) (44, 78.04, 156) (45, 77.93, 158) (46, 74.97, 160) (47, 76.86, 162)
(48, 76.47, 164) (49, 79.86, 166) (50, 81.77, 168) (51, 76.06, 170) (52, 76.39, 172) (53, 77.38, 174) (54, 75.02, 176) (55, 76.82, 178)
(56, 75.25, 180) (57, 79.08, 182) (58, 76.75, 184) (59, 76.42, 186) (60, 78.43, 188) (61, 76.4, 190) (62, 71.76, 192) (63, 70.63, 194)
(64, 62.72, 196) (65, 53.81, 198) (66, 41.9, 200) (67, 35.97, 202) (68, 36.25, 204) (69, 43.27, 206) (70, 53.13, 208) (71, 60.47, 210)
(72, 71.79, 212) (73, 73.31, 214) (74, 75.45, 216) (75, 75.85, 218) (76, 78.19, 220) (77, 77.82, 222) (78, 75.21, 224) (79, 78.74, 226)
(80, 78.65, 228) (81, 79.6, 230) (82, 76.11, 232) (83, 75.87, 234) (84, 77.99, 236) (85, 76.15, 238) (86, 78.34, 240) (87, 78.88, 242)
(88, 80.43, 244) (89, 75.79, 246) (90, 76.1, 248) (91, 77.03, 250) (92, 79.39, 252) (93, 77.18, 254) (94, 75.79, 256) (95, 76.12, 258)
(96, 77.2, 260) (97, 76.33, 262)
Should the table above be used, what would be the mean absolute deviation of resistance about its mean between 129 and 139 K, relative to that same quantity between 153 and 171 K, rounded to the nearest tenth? 0.8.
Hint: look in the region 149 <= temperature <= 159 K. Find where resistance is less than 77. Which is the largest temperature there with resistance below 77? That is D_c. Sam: 152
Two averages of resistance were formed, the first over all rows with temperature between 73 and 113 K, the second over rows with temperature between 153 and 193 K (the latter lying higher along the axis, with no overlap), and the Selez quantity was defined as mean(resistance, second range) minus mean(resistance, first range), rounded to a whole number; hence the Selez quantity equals 21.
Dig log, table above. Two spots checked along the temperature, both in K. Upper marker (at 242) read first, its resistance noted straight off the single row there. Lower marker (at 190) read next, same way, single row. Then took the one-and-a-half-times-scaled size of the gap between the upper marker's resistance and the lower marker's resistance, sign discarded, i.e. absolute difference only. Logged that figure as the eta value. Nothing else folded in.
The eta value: 4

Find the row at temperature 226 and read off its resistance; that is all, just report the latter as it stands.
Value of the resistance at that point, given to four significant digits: 78.74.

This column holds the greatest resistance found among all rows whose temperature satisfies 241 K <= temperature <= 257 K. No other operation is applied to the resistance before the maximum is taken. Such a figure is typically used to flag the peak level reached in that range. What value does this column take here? 80.43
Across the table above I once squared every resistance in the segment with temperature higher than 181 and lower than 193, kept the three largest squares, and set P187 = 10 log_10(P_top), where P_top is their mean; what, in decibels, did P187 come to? 37.9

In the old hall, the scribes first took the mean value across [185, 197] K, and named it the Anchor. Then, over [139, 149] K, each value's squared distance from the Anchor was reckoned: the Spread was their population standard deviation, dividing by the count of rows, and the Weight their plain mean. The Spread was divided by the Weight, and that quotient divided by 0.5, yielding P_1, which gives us 1.27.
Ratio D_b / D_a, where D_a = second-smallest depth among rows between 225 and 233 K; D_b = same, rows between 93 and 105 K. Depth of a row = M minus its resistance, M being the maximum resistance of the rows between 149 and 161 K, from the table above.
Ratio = 13.8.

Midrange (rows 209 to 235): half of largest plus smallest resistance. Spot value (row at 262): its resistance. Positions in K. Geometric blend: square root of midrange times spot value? 73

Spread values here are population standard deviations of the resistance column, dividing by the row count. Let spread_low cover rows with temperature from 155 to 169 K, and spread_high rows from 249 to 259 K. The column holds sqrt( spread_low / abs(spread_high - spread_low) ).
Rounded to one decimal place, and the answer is 1.6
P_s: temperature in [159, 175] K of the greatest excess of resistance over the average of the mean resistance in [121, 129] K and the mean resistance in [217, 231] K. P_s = 168 K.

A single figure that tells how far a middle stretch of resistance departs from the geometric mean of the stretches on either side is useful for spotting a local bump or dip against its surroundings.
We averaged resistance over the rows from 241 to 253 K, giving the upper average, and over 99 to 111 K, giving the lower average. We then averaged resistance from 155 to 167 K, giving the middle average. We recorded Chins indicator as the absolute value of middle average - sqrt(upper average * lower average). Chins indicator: 16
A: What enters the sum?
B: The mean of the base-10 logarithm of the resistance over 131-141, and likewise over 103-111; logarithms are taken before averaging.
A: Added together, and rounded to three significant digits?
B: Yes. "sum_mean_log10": 3.61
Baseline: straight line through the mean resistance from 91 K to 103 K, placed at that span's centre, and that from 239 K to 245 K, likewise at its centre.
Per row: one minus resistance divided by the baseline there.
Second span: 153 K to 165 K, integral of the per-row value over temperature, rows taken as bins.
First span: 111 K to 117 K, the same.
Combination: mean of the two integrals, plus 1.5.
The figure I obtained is -2.6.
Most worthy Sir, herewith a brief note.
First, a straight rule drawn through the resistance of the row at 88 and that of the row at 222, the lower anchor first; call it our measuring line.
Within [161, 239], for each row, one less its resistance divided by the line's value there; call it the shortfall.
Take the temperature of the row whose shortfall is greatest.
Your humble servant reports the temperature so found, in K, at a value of 202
